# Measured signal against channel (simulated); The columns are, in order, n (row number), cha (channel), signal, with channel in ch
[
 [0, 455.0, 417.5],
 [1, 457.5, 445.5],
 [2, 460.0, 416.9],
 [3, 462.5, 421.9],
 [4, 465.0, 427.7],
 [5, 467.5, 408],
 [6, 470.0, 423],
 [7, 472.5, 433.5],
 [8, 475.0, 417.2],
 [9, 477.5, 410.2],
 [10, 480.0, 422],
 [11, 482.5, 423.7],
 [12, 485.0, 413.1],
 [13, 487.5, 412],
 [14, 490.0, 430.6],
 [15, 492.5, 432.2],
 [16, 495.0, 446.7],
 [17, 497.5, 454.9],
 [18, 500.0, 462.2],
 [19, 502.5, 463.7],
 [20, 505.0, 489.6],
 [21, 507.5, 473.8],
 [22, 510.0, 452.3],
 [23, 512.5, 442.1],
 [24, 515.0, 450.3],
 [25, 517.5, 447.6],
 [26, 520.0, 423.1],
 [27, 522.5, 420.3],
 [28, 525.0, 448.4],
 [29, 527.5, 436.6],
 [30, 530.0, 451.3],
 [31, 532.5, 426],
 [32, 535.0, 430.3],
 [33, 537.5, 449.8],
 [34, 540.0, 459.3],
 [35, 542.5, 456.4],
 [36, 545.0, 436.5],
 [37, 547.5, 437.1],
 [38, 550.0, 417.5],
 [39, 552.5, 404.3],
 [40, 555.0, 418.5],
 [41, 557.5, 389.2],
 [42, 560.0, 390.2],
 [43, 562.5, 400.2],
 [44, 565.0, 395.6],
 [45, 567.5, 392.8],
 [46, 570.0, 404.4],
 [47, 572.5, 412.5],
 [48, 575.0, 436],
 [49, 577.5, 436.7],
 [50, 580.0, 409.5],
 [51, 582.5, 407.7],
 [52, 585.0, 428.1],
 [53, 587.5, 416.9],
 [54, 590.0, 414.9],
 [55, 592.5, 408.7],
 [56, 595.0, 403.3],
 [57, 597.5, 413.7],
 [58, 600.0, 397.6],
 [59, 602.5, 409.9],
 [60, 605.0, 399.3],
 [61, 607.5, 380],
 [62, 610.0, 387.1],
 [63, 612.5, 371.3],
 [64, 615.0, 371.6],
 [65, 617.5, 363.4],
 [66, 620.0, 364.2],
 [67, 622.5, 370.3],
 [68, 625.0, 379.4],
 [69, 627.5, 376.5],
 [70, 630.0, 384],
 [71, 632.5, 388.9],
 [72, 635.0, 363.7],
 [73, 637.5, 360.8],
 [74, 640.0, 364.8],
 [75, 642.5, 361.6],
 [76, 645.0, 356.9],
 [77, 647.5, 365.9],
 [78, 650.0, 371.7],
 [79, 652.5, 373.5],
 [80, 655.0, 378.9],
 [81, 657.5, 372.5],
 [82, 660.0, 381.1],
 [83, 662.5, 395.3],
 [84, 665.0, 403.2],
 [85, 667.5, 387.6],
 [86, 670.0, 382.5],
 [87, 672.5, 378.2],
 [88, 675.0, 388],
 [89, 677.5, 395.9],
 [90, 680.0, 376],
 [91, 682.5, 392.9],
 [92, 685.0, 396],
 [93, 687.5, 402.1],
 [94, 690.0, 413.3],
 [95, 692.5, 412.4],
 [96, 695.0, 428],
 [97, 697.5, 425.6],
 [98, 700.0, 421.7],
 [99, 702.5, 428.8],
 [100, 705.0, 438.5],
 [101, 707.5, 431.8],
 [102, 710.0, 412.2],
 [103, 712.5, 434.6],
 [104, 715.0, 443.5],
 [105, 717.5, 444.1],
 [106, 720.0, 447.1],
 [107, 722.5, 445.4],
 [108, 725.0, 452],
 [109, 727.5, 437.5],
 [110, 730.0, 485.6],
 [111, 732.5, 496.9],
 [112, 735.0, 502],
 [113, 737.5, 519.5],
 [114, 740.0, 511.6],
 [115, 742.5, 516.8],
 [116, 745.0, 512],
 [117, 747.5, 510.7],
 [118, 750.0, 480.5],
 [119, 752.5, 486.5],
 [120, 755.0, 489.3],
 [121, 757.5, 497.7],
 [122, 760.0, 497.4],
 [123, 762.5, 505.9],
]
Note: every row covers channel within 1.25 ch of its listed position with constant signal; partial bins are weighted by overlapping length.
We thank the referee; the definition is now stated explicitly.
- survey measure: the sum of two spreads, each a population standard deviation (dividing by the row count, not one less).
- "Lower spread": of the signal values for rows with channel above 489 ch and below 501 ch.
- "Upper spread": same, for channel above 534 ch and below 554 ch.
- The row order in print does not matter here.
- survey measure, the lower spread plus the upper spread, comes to 30.2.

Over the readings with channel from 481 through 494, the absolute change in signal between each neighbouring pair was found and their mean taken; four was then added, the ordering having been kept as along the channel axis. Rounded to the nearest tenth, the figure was 12.0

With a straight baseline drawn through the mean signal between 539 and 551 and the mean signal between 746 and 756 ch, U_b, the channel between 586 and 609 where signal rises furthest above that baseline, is 587.5 ch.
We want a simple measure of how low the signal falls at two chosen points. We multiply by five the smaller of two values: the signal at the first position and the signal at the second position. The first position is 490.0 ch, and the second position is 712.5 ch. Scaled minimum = 2153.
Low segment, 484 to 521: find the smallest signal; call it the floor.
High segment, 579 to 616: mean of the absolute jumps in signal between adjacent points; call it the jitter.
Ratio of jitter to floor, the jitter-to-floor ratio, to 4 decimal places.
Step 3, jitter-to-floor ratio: 0.0241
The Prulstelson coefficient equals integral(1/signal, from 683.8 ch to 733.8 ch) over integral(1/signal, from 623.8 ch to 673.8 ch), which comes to 0.87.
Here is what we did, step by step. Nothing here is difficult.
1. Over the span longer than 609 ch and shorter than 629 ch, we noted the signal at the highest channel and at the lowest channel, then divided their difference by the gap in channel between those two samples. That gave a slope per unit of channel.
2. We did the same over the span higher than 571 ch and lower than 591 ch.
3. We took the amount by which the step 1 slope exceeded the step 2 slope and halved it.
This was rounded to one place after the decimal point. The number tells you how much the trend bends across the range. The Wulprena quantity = -0.4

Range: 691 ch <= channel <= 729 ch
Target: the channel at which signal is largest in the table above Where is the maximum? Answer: 725.0 ch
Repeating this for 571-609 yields 577.5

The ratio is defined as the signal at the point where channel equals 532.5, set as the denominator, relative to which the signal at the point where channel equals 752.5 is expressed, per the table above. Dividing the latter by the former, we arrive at 1.14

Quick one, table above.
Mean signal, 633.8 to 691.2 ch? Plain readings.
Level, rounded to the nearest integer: 381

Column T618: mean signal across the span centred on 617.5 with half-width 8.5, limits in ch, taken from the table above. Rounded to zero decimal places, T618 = 372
